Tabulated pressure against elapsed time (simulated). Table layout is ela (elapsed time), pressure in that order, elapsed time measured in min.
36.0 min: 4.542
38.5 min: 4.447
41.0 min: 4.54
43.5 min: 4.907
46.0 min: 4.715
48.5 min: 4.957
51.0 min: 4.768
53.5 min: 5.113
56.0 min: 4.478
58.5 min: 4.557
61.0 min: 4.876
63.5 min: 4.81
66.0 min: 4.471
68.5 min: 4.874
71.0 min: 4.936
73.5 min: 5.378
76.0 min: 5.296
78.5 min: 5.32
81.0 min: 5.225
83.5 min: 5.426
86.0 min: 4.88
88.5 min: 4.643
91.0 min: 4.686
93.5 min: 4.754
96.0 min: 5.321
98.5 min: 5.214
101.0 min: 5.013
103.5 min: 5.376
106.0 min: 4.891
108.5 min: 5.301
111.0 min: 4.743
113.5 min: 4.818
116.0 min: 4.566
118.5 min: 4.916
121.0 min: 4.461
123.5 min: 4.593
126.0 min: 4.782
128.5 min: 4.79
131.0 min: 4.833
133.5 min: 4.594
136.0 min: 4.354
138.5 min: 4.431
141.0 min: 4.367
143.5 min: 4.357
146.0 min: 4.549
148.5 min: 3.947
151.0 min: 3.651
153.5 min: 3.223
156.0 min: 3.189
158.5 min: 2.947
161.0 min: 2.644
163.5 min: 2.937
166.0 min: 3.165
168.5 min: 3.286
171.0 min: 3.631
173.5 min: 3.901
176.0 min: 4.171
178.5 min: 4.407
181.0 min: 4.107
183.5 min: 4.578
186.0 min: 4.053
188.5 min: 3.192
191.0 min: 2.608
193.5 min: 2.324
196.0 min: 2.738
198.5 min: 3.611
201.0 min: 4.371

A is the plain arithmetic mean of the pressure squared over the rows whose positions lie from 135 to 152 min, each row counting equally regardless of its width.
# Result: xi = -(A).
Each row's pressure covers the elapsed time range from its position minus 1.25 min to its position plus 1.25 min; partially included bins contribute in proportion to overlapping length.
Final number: -18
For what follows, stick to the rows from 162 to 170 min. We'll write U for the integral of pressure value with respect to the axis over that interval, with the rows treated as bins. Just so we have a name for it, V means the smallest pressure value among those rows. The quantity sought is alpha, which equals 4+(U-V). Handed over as 26.1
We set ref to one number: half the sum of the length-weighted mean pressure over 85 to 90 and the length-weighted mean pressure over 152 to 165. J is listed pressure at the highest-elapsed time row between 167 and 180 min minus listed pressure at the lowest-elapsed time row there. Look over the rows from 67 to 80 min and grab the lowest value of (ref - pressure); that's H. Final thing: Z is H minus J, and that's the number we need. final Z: -2.62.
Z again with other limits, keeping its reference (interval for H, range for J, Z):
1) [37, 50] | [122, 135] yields -1.08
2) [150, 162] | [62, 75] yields -0.34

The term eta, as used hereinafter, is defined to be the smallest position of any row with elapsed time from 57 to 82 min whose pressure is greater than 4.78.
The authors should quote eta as 61.0 min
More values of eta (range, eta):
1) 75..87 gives 76.0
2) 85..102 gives 86.0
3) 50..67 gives 53.5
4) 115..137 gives 118.5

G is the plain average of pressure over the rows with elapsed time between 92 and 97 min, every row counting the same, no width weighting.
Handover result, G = 5.04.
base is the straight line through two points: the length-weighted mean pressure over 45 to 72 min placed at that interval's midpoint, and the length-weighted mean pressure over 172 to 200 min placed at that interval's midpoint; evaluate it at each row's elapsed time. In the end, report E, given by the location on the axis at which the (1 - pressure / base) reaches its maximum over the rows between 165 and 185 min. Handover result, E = 166.0 min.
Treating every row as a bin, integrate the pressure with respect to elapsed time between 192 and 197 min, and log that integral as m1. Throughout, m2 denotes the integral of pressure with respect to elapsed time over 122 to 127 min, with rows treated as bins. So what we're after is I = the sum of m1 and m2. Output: 36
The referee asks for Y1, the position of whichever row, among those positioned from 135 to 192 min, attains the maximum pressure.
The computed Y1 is 183.5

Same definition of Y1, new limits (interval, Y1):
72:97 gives 83.5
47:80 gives 73.5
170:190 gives 183.5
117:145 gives 118.5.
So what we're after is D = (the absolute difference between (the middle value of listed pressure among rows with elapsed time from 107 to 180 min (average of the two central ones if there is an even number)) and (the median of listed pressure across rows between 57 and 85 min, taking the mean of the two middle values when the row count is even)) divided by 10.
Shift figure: 0.057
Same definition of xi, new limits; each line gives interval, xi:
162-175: -12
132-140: -20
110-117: -22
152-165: -9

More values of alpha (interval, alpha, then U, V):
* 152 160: 26.0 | 25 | 2.947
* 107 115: 38.8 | 40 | 4.743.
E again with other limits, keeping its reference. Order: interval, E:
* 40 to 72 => 41.0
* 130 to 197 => 193.5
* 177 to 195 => 193.5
